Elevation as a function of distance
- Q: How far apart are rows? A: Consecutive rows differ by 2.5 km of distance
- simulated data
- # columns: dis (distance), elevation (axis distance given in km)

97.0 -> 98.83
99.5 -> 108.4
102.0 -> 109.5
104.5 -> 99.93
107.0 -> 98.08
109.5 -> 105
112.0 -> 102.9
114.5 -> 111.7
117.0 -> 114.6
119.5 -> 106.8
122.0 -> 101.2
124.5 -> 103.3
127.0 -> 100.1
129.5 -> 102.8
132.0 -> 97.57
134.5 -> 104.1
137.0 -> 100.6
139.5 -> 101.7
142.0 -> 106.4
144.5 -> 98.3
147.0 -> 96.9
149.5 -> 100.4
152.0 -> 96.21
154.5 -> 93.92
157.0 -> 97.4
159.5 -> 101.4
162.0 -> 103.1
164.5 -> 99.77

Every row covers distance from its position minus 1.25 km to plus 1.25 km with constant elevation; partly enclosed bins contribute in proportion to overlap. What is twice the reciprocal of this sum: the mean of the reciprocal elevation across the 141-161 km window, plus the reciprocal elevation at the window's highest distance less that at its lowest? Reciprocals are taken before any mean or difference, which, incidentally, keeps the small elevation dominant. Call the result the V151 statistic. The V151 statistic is 189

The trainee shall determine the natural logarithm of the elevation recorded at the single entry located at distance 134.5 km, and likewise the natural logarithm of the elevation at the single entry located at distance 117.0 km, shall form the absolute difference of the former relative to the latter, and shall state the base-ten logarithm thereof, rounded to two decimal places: -1.02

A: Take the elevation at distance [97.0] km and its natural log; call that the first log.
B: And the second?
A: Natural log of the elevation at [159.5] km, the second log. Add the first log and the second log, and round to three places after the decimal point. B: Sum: 9.212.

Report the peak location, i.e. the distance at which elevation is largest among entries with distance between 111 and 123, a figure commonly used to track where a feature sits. 117.0 km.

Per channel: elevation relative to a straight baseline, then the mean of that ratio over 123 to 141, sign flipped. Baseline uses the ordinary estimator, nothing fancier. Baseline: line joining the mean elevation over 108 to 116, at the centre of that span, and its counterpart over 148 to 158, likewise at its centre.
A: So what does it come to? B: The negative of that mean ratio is -1.00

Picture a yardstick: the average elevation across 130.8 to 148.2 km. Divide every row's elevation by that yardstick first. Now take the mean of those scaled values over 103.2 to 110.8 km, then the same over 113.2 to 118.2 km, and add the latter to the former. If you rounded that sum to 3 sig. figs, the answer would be 2.12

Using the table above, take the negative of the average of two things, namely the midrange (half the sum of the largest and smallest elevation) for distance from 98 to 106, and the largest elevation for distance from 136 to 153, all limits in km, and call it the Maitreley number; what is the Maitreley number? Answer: -106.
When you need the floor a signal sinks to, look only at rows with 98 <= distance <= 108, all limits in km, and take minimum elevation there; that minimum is 98.08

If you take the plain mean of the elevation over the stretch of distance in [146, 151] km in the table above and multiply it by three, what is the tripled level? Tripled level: 296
